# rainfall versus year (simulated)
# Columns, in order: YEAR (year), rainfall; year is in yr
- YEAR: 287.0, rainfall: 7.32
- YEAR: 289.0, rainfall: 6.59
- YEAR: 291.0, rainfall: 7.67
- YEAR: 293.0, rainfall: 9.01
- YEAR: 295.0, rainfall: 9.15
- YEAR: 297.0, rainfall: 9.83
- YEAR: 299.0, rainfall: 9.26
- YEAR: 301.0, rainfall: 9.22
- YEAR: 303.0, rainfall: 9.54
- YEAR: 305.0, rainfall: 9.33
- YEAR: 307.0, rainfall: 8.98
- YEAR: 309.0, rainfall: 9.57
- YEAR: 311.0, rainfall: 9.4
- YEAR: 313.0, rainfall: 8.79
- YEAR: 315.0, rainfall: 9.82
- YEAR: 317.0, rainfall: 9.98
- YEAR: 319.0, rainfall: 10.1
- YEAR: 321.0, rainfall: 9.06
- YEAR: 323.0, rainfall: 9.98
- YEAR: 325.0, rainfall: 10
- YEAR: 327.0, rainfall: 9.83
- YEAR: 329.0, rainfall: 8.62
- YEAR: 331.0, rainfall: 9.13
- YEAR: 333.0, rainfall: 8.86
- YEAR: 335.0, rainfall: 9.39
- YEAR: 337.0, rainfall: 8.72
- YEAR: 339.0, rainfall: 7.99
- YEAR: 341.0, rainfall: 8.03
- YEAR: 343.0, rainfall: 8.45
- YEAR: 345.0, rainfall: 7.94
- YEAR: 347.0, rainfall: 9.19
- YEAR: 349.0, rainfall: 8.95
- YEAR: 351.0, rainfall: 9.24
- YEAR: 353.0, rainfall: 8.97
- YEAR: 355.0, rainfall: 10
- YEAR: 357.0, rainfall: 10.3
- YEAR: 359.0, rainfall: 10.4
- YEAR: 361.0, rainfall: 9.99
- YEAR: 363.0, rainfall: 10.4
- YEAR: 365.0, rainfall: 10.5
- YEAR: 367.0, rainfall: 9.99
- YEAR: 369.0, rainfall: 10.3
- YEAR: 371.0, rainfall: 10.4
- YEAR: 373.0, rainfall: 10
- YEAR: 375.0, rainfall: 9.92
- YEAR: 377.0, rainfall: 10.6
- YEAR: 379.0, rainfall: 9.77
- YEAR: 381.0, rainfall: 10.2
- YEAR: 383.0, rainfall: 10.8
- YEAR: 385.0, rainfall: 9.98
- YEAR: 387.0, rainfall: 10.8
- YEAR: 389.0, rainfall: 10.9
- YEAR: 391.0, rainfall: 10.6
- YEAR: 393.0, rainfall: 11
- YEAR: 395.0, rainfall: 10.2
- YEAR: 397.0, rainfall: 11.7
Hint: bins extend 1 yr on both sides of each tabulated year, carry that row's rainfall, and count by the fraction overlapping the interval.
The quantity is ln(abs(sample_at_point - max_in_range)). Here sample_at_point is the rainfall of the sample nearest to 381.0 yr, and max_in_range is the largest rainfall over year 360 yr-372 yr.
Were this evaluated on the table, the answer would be -1.2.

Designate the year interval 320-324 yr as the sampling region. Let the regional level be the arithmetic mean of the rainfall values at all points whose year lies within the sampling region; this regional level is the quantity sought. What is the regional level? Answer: 9.5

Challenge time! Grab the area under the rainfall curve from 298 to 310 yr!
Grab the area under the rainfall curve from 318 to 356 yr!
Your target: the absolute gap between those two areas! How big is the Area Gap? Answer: 233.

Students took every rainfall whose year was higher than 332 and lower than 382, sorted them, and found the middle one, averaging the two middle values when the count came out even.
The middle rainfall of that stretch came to 9.9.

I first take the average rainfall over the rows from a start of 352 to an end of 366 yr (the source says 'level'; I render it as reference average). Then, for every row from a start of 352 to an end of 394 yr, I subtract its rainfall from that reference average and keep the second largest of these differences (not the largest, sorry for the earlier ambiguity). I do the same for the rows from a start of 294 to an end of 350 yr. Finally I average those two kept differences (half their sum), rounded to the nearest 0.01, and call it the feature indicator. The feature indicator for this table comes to 1.20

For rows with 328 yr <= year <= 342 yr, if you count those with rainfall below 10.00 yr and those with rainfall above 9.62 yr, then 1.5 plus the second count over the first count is 1.50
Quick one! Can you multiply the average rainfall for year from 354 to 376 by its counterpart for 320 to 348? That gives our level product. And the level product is 91.2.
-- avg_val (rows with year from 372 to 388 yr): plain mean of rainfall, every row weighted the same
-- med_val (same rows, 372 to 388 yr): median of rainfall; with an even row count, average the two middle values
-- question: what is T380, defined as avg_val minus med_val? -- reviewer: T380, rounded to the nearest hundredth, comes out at 0.16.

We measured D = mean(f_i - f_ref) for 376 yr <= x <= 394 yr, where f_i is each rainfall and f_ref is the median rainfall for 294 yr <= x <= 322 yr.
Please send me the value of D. 1.2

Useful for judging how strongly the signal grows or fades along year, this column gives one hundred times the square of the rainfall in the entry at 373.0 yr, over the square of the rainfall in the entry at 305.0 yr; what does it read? 115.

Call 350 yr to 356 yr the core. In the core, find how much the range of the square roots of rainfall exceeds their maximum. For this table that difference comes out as -2.99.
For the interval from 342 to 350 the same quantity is -2.82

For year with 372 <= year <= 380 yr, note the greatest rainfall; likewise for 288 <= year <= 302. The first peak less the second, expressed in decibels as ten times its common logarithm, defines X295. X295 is -1.1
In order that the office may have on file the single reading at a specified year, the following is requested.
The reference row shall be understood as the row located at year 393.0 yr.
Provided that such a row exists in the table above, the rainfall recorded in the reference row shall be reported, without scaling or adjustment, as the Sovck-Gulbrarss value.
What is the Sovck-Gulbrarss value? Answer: 11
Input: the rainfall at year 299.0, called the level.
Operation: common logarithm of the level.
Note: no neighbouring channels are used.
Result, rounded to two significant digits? 0.97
